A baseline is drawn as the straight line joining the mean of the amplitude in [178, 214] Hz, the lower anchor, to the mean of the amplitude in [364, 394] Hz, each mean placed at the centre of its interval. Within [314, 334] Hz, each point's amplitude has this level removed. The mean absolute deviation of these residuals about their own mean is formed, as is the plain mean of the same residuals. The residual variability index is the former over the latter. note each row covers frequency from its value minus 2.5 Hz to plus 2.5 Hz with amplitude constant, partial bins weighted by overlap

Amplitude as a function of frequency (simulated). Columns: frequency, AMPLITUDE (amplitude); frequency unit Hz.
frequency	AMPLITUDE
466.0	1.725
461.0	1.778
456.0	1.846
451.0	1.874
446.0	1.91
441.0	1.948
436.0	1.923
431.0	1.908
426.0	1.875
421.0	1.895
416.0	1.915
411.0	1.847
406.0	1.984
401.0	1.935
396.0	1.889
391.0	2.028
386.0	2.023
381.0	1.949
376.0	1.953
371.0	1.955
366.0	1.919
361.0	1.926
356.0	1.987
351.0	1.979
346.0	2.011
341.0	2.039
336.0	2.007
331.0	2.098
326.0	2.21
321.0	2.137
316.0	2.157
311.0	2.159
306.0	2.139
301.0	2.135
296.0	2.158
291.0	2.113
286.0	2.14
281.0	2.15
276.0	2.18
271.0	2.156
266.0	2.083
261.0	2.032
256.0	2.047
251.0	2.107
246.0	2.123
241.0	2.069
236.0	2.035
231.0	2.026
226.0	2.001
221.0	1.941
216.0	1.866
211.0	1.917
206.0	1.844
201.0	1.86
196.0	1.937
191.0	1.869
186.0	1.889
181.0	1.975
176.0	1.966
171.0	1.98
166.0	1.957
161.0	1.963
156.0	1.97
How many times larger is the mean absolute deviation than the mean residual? 0.2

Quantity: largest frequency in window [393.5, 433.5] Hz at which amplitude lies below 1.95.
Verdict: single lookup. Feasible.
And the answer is 431.0 Hz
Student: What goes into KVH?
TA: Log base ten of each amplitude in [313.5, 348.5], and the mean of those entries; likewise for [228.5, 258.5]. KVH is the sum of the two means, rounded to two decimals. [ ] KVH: 0.64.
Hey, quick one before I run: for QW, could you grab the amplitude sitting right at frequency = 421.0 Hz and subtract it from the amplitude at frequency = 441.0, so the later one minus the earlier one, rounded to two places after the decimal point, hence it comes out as 0.05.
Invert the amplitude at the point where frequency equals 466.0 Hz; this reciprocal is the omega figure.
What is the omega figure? 0.580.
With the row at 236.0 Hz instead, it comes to 0.491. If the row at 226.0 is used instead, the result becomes 0.500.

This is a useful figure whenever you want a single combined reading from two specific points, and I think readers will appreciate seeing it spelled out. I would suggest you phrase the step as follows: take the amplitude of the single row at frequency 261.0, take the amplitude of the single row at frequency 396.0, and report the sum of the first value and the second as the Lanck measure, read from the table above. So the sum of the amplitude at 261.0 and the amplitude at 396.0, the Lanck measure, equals 3.92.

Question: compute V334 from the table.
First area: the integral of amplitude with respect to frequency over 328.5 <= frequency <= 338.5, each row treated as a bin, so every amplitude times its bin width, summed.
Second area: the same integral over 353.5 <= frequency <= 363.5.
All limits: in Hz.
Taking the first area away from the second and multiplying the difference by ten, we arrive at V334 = -9.6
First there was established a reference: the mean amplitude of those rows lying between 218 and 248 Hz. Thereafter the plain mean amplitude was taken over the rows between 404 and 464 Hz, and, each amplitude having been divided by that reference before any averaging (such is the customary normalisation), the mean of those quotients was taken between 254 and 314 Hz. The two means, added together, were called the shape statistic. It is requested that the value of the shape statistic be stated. 2.94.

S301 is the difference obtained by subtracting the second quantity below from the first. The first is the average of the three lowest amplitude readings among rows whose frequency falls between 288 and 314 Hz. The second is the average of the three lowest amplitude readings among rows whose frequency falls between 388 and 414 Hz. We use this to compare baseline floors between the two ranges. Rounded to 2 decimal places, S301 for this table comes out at 0.24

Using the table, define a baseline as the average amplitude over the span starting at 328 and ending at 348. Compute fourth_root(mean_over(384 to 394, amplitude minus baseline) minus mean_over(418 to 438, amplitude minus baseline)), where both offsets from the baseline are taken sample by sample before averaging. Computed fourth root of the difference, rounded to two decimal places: 0.59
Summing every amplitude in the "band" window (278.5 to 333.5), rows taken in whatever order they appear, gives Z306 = 24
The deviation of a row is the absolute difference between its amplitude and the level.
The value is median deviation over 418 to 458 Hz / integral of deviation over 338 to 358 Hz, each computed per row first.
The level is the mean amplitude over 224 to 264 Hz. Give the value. 0.15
